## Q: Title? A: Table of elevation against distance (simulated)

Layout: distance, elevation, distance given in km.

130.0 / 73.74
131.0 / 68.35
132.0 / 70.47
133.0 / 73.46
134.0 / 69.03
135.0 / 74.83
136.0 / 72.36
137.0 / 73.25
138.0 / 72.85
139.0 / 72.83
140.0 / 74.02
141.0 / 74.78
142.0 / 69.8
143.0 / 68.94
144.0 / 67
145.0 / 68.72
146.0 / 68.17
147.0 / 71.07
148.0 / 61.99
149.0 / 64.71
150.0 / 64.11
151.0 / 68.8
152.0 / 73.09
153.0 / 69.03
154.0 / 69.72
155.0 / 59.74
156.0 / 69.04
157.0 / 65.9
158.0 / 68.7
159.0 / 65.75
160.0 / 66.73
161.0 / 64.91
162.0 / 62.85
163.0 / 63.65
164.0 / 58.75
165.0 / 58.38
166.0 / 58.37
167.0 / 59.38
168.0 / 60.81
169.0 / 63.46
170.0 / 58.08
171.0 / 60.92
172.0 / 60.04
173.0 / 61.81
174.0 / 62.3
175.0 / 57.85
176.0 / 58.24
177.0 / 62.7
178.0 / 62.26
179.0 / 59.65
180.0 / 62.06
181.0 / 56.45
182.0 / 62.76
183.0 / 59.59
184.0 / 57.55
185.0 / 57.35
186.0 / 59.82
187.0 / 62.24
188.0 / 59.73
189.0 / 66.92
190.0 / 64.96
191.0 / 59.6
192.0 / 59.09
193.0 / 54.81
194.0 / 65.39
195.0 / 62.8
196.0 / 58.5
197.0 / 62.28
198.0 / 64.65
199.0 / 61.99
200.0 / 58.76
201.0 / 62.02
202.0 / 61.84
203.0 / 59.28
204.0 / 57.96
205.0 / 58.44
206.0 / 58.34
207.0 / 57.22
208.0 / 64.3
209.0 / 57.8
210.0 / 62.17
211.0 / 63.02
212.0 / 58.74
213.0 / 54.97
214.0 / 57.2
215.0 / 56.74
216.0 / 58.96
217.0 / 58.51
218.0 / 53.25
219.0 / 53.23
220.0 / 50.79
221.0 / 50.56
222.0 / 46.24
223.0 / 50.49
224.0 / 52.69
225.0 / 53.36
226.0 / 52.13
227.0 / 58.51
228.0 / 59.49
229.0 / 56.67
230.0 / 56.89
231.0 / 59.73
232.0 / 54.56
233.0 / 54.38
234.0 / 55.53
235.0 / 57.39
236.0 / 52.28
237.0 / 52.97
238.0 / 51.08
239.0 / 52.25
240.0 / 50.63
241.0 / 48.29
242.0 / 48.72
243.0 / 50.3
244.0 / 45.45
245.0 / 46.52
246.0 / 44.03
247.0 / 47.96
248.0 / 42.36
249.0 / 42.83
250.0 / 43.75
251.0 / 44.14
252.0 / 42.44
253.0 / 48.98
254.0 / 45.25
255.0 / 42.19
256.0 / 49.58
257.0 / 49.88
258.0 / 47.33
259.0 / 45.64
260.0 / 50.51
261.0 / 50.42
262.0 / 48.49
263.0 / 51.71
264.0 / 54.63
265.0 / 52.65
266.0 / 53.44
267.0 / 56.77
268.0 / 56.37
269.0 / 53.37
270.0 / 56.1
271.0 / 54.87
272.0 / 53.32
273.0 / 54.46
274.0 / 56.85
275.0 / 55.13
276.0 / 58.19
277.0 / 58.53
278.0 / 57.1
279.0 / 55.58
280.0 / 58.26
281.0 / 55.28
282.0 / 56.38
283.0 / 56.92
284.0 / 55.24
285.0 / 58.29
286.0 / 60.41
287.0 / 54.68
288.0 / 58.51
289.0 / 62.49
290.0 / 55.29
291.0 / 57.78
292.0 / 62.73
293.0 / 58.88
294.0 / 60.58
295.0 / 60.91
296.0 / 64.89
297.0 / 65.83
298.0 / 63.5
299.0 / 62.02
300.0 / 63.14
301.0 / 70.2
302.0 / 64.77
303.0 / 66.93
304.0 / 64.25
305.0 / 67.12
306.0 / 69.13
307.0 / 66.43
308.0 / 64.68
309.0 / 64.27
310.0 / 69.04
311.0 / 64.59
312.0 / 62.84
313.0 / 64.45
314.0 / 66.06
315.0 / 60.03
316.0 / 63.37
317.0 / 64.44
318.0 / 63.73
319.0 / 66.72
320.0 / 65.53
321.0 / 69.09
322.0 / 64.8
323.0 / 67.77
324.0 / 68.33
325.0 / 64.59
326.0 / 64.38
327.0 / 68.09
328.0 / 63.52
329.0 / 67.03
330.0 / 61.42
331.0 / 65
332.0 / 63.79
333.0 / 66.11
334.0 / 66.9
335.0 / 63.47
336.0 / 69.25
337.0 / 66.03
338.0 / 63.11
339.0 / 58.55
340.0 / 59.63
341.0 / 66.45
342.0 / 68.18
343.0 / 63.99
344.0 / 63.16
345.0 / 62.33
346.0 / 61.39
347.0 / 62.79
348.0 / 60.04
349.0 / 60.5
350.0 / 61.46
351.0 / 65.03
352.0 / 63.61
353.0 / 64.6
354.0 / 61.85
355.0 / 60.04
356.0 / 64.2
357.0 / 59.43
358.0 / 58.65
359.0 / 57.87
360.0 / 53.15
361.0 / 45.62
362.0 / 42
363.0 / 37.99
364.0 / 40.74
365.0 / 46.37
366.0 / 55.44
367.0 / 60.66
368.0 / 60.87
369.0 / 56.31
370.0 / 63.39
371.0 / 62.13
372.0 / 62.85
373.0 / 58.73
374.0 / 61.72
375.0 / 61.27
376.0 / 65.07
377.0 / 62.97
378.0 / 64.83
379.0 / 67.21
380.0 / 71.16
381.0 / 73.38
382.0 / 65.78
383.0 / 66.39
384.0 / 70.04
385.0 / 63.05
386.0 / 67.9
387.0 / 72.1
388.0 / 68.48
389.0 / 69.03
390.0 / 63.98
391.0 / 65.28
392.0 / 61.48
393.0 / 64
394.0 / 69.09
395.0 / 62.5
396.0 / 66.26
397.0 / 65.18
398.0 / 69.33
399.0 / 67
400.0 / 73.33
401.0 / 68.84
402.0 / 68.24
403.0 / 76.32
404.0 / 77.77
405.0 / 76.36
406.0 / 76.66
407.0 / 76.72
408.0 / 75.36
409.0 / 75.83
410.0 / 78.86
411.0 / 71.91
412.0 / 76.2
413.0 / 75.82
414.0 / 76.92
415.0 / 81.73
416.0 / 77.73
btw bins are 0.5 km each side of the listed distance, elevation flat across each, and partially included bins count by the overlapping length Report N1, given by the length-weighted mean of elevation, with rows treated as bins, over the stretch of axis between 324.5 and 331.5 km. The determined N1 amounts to 65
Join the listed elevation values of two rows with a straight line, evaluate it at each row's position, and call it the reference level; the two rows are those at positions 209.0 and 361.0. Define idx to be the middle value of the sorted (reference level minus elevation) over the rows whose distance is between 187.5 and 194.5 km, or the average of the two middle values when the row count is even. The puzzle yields 0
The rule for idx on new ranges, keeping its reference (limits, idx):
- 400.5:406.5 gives -34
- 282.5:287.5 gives -5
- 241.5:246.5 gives 8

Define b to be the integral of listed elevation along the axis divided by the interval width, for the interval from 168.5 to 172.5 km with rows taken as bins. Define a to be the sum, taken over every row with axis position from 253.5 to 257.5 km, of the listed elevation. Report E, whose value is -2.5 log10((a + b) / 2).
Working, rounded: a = 187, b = 61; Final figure -5.23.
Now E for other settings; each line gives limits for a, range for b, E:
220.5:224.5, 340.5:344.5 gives -5.31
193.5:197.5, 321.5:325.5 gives -5.49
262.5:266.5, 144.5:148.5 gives -5.37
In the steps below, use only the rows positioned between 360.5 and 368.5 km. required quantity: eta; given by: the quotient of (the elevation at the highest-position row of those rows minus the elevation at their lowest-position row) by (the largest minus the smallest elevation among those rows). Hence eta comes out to 0.7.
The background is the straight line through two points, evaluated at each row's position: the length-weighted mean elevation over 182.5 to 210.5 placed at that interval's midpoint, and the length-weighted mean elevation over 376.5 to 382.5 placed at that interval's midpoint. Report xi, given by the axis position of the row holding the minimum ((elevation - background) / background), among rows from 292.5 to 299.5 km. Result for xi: 293.0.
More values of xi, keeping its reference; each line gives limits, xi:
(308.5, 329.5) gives 315.0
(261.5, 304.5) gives 262.0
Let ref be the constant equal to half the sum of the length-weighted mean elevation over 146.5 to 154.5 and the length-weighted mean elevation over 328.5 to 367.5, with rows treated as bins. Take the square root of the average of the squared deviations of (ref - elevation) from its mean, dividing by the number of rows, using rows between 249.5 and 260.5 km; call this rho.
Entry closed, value 2.9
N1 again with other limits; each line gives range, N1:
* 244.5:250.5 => 45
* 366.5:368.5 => 61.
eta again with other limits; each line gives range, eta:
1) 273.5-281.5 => -0.5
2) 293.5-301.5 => 1.0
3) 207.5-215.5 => -0.8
